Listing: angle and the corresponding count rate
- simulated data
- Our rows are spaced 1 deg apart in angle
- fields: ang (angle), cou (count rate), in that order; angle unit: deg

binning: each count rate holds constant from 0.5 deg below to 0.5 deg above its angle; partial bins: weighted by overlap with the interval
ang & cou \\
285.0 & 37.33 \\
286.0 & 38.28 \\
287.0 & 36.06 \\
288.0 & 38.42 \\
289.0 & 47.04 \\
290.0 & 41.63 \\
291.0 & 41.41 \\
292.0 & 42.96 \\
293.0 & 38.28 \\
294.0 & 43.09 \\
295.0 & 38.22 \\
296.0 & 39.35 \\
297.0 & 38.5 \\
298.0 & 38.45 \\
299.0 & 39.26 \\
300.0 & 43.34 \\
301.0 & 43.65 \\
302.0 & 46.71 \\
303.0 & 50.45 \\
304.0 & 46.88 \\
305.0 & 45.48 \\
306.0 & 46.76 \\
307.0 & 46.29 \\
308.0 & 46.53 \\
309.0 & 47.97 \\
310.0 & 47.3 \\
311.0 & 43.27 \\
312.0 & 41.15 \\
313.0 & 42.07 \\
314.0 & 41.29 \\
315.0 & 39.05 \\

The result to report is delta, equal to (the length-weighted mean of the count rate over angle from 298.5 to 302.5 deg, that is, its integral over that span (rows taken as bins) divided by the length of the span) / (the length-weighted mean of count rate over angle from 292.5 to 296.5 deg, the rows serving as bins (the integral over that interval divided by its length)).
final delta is 1.09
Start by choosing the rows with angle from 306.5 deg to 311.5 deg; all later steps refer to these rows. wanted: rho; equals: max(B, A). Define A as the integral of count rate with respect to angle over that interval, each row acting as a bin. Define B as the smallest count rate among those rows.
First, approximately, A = 231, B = 43.27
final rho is 231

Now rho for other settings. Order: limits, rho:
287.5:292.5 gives 211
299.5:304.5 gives 231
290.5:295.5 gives 204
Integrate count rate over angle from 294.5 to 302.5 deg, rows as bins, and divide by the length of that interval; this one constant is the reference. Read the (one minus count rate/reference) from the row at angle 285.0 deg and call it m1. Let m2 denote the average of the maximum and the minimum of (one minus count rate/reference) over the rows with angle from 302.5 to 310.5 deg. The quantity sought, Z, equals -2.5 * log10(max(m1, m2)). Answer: 2.64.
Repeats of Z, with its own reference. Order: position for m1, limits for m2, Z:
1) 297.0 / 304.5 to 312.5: 3.06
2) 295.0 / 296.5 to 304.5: 2.95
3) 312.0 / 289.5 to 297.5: 5.41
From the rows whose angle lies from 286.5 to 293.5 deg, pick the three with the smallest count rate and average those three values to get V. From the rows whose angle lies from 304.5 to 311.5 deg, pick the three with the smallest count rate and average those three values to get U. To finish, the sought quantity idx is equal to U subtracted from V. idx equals -7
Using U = 45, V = 38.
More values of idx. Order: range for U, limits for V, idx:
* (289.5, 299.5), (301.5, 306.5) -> 8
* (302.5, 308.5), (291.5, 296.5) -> -7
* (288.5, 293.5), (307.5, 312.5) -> 3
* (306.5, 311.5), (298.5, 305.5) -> -3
